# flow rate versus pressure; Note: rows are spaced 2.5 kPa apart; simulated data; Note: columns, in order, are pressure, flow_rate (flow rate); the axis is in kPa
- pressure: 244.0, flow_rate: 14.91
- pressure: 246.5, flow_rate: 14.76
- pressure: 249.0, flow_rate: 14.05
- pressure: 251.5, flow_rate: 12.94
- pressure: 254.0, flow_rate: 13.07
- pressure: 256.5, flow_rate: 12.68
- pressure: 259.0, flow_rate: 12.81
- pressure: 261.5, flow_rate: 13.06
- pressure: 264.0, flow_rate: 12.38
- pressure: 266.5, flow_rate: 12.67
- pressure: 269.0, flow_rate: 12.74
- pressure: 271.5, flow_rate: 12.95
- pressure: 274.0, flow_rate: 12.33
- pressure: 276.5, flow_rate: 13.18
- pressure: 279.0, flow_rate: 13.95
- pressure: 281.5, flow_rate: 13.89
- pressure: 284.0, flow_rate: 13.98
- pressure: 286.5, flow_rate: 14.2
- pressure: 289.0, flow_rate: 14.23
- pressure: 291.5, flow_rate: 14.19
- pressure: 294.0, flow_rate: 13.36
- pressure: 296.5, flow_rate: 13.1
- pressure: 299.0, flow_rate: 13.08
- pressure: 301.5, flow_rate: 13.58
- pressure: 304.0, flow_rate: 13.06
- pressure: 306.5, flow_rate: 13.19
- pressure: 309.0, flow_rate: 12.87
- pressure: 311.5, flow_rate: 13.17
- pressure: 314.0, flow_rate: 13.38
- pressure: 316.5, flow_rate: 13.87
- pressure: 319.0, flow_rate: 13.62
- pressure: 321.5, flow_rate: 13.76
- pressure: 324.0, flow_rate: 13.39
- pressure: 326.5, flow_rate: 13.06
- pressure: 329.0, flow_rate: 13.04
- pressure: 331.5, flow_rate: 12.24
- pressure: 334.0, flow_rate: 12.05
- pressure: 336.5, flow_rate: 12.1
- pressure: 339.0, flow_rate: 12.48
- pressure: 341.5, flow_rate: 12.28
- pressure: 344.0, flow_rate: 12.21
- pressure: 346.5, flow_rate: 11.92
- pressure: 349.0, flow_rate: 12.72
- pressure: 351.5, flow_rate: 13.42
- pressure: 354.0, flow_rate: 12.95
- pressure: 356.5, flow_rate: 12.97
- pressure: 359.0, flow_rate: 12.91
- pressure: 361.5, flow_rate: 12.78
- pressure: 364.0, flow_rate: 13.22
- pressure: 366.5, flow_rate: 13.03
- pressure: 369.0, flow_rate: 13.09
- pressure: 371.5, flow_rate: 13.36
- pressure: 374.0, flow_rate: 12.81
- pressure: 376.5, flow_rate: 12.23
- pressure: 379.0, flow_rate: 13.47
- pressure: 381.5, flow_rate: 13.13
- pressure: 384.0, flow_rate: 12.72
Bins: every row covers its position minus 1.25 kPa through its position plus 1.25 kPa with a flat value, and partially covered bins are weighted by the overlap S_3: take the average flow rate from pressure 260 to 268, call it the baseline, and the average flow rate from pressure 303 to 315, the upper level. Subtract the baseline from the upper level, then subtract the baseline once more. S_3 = -12.3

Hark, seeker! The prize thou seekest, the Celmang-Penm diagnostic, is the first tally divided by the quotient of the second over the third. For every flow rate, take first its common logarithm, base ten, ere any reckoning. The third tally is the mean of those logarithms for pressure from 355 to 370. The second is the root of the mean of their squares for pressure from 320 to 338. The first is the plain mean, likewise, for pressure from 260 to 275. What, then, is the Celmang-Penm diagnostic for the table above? 1.11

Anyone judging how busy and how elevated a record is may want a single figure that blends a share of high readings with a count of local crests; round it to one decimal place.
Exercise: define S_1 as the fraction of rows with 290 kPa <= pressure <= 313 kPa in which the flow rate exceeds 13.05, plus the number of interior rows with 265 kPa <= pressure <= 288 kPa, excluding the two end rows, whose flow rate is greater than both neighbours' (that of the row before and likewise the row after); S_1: 2.9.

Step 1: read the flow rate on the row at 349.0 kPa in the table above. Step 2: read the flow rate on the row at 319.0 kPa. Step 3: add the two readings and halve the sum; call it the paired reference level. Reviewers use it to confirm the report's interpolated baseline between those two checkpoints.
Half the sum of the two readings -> 13.2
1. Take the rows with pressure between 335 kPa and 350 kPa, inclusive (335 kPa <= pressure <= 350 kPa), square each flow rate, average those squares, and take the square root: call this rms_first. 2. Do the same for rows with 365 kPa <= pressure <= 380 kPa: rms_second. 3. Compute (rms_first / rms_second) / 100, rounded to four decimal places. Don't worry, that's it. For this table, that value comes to 0.0094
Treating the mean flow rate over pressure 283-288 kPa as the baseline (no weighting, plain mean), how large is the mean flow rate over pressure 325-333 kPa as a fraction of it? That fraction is 0.91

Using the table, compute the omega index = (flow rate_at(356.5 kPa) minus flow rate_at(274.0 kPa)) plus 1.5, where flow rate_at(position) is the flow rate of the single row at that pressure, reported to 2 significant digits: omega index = 2.1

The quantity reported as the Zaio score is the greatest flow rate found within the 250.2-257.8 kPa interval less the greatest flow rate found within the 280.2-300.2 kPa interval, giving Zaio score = -1.2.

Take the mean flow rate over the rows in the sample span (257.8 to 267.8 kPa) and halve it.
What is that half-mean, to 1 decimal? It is 6.4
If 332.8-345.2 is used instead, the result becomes 6.1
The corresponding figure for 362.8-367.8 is 6.6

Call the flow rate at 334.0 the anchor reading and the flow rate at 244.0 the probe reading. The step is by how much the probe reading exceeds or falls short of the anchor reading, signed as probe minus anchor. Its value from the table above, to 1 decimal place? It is 2.9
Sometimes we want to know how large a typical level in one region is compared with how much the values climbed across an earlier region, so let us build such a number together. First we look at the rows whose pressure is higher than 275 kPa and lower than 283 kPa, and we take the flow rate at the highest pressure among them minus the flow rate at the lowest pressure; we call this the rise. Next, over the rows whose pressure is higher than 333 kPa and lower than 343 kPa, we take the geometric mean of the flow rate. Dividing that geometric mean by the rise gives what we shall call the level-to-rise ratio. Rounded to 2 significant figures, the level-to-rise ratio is 17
